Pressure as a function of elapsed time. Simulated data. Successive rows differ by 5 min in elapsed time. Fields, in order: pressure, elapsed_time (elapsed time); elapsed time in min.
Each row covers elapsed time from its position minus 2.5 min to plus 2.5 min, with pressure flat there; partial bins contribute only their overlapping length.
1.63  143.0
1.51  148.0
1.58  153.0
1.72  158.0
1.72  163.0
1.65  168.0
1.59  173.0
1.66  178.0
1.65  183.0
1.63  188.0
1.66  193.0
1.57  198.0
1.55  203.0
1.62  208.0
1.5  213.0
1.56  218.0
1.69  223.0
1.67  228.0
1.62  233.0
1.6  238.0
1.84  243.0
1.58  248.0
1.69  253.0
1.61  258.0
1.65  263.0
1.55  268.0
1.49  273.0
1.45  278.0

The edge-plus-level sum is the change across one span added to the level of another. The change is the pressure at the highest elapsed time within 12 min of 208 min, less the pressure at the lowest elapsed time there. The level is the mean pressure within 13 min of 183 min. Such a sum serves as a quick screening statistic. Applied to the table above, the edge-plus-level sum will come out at 1.63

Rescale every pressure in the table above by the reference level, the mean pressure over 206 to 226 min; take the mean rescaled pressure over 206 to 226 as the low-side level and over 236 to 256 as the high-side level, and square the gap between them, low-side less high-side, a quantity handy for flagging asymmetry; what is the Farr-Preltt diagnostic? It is 0.0028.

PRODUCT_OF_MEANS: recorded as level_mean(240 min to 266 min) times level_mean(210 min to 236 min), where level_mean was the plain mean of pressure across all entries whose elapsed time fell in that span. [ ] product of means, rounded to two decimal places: 2.69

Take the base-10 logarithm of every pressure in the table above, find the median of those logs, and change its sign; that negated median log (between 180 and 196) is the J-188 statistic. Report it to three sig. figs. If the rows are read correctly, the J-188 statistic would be -0.217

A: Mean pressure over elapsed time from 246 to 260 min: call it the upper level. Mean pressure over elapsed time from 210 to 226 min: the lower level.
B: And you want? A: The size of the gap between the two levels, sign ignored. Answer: 0.04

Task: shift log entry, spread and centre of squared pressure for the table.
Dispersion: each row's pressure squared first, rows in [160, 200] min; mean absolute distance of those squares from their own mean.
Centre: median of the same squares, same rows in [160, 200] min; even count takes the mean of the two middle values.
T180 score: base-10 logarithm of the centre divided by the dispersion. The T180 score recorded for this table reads 1.40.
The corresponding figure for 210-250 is 1.01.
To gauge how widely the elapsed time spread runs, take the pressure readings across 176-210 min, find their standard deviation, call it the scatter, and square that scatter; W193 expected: 0.002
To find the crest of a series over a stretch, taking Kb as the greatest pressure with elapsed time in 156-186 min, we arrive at 1.72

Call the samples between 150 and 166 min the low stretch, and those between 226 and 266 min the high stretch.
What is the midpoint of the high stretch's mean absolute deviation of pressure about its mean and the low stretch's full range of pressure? 0.098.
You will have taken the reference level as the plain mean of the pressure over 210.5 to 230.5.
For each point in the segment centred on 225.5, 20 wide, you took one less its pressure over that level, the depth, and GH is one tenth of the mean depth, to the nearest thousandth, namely -0.002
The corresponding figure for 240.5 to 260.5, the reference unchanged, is -0.005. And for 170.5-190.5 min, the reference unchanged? -0.002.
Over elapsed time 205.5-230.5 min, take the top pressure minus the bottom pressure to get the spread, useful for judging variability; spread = 0.19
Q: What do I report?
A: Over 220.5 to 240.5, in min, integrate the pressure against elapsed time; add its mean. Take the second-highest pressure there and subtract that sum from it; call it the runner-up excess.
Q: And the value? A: -32.9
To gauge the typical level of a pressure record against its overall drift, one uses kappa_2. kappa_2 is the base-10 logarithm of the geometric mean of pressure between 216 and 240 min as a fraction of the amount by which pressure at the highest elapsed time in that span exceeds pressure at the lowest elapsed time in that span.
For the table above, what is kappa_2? 1.61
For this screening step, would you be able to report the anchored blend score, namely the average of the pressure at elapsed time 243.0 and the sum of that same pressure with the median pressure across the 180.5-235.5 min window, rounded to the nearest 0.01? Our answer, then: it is 2.65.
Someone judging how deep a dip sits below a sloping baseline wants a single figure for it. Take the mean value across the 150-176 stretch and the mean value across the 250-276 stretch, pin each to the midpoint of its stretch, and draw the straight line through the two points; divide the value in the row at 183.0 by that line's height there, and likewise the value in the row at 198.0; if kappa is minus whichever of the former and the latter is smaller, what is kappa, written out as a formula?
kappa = -0.96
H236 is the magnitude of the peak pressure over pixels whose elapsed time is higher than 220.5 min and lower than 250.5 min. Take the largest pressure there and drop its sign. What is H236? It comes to 1.84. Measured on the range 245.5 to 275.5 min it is 1.69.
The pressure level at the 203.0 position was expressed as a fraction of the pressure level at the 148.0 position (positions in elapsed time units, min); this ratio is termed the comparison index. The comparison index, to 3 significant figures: 1.03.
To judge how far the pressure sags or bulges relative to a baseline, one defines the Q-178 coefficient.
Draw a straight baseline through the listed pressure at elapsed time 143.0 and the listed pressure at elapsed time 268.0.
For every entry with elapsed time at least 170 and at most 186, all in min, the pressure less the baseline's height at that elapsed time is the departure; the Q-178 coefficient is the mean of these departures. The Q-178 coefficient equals 0.026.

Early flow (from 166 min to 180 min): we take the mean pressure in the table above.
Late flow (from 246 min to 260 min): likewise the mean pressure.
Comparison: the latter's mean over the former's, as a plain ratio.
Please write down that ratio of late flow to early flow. 1.00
